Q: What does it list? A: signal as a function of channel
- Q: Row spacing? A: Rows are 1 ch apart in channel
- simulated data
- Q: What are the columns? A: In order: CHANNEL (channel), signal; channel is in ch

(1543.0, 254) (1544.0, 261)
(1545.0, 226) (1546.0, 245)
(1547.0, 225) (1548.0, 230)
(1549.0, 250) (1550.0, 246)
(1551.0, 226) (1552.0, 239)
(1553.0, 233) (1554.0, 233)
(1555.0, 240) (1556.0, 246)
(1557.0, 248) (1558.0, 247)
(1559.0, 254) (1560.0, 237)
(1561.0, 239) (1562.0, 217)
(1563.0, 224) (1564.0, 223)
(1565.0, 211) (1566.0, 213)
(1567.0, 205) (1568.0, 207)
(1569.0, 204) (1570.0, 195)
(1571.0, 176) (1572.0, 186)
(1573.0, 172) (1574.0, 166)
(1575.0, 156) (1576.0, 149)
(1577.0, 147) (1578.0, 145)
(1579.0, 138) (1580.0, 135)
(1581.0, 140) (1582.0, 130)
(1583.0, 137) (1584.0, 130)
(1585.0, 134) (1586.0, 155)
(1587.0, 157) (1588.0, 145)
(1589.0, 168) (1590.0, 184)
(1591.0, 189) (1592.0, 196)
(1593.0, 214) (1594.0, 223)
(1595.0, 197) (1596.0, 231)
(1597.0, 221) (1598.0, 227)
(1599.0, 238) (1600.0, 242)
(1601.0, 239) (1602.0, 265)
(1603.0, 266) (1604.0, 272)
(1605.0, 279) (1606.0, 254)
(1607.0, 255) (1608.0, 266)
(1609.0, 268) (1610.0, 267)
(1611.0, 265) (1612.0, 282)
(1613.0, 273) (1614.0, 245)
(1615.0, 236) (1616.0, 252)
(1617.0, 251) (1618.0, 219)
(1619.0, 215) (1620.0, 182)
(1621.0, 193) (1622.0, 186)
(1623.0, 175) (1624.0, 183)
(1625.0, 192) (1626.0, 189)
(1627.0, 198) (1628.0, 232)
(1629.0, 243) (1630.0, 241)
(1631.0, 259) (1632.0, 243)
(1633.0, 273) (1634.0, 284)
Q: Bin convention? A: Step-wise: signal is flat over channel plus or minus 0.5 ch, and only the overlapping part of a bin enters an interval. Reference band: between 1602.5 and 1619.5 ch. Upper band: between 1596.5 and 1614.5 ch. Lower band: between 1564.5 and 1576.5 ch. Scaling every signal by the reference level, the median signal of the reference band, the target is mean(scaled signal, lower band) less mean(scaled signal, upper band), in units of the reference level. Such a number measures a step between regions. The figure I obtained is -0.26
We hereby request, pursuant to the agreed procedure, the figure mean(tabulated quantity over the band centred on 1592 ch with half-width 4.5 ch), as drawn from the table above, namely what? 194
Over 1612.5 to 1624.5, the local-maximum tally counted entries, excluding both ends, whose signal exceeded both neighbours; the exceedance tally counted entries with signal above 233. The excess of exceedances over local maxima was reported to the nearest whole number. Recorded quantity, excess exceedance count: 3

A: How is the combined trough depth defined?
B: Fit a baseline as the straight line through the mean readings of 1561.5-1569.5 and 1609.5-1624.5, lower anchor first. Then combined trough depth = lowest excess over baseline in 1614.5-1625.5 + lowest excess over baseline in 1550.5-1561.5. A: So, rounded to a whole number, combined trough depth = -38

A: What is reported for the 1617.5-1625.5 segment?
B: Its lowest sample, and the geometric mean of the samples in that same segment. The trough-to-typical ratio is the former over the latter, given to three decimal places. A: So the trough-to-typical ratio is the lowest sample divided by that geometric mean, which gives 0.909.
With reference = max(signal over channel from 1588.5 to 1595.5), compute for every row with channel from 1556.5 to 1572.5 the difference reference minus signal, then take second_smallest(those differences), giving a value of -25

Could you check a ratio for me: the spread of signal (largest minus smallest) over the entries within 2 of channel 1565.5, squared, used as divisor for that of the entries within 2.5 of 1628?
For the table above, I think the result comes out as 0.17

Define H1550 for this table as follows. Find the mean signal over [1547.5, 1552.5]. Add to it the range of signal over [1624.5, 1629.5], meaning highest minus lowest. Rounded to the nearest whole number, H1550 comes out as 292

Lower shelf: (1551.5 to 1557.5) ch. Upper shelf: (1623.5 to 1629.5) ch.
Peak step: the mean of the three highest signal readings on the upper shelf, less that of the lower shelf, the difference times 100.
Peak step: -2033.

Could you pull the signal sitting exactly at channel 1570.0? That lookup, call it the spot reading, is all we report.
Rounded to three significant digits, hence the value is 195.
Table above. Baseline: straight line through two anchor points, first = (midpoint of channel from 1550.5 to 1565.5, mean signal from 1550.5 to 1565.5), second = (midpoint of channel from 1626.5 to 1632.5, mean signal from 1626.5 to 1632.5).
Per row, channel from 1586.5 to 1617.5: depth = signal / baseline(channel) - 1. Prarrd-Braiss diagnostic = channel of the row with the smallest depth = 1588.0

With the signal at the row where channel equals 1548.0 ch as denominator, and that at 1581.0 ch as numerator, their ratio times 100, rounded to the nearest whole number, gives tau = 61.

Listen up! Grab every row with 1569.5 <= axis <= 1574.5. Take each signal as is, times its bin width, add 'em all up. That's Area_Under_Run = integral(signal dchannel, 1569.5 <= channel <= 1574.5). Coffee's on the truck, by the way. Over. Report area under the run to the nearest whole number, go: 895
